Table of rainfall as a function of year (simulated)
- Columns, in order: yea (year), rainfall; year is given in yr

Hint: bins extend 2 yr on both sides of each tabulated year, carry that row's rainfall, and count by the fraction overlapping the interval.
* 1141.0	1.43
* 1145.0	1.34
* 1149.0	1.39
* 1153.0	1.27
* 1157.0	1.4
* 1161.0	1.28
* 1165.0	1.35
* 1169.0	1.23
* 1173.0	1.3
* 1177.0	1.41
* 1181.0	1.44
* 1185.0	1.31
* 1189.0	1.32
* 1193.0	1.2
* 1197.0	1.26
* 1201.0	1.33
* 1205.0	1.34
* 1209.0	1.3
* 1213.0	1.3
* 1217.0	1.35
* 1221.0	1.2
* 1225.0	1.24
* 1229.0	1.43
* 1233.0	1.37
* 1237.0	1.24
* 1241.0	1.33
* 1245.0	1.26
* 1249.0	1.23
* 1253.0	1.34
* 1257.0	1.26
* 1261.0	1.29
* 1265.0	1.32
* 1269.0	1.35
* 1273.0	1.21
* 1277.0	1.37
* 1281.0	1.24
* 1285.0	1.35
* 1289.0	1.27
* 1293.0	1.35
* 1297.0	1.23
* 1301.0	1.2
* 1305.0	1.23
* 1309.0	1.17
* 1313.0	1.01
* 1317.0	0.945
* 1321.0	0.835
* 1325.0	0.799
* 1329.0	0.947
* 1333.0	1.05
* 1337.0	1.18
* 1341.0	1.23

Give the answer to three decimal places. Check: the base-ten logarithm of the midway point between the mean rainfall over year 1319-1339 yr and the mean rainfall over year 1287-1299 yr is 0.050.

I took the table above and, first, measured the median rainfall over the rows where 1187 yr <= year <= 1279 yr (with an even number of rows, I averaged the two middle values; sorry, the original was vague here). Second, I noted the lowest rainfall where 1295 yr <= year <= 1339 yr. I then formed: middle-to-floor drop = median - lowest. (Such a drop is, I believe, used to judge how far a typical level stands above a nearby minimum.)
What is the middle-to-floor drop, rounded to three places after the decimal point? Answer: 0.501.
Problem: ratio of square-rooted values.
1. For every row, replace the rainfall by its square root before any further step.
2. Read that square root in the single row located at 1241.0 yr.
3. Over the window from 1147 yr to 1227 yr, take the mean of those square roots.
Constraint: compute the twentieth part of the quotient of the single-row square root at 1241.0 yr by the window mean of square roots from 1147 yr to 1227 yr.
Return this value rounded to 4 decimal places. 0.0504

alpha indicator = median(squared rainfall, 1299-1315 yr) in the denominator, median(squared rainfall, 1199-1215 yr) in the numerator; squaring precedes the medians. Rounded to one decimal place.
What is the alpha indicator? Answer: 1.2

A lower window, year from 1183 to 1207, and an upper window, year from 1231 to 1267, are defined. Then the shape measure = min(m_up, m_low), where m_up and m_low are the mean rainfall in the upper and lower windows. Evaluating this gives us 1.29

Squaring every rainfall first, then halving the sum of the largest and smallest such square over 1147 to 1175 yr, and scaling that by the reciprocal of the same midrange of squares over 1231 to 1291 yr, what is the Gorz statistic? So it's 1.04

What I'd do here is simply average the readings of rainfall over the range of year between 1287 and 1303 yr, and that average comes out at 1.26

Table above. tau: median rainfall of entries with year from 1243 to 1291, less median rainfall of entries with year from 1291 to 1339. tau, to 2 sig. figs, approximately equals 0.17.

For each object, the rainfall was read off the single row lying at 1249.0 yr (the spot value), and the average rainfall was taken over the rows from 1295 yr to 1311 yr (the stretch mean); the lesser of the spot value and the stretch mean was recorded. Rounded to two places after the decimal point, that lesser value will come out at 1.21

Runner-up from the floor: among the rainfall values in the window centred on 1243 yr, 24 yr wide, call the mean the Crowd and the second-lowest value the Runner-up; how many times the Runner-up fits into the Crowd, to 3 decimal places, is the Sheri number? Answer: 1.044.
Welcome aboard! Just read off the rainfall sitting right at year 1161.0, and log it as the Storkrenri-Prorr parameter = 1.28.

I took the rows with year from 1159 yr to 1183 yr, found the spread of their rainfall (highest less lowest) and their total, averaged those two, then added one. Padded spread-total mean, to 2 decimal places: 5.11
